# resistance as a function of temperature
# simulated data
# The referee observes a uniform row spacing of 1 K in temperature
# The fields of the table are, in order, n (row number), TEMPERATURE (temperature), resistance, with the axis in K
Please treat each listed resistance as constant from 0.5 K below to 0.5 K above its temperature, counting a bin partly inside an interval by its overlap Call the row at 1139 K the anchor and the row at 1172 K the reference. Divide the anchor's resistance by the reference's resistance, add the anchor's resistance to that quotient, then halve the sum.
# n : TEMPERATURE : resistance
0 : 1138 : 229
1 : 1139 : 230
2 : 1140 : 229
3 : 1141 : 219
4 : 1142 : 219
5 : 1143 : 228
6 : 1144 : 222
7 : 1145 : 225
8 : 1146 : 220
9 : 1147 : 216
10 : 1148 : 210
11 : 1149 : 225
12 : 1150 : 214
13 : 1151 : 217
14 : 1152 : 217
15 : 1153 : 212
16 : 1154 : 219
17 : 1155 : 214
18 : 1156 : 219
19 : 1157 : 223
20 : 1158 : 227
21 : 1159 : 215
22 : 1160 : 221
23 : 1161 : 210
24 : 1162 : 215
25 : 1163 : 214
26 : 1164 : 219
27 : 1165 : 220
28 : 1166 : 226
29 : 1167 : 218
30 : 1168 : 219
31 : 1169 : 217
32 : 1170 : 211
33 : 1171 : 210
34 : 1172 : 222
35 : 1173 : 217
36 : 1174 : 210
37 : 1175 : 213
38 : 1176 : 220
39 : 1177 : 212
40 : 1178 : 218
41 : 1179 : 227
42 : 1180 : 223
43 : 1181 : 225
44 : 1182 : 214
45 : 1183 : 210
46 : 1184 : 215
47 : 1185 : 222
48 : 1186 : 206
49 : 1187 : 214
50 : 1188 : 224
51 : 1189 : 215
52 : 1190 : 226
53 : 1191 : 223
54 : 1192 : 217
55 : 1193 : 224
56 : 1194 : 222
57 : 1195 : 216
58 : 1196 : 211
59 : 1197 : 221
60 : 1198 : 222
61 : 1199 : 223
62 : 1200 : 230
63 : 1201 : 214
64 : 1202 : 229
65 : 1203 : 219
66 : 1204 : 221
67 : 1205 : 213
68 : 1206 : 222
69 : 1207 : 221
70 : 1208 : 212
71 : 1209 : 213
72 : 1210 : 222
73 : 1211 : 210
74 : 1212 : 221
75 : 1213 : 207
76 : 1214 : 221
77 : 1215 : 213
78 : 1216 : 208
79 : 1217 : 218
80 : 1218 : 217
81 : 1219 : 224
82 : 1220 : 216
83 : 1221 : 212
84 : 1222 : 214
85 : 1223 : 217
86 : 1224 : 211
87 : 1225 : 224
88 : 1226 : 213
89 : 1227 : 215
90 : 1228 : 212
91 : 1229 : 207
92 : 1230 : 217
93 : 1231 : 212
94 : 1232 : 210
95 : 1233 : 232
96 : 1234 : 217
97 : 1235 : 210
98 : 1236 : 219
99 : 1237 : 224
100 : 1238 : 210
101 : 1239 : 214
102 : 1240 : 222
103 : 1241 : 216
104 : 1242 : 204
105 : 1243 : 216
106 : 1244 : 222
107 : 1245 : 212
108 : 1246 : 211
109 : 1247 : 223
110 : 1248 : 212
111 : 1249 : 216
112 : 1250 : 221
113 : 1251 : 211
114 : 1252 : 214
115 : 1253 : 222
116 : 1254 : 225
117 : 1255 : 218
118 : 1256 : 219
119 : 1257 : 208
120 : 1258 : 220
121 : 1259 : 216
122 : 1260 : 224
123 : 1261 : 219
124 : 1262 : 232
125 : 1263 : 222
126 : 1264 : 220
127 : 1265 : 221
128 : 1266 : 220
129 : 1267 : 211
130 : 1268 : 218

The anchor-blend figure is 116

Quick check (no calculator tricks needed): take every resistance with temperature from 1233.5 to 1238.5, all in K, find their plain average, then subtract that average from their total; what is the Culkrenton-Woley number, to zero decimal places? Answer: 864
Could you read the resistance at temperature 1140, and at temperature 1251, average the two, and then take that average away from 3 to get -217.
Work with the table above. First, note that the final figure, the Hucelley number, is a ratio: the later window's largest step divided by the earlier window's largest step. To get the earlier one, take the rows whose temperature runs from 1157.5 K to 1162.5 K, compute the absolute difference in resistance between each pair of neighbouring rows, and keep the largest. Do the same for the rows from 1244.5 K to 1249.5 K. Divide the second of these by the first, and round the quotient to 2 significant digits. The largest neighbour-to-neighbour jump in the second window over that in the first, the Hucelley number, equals 1.0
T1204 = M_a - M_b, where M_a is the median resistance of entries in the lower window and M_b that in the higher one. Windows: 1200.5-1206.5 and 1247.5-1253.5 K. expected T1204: 5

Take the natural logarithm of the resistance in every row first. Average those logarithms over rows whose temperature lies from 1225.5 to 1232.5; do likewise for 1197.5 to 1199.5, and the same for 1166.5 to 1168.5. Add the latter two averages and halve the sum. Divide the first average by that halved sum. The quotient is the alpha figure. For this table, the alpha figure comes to 0.993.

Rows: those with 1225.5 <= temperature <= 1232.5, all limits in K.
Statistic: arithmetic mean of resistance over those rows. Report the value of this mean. 212.3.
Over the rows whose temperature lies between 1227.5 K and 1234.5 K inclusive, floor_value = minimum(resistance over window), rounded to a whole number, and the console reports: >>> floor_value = 207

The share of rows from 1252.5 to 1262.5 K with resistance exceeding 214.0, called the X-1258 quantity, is 0.90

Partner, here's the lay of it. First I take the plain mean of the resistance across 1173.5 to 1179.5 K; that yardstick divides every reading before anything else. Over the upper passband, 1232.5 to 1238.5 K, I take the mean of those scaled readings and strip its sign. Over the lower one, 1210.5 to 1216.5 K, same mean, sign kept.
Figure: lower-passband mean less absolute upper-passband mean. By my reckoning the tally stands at -0.025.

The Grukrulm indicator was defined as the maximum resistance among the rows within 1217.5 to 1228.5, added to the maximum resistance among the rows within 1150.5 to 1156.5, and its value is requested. 443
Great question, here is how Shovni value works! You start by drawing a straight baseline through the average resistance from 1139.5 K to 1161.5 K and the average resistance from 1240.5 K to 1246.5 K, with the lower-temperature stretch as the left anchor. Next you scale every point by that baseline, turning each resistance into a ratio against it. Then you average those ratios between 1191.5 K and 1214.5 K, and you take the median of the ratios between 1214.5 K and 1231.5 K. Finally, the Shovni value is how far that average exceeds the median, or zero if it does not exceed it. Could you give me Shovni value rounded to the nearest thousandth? 0.017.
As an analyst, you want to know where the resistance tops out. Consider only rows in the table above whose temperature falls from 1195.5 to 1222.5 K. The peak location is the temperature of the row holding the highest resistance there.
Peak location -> 1200 K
